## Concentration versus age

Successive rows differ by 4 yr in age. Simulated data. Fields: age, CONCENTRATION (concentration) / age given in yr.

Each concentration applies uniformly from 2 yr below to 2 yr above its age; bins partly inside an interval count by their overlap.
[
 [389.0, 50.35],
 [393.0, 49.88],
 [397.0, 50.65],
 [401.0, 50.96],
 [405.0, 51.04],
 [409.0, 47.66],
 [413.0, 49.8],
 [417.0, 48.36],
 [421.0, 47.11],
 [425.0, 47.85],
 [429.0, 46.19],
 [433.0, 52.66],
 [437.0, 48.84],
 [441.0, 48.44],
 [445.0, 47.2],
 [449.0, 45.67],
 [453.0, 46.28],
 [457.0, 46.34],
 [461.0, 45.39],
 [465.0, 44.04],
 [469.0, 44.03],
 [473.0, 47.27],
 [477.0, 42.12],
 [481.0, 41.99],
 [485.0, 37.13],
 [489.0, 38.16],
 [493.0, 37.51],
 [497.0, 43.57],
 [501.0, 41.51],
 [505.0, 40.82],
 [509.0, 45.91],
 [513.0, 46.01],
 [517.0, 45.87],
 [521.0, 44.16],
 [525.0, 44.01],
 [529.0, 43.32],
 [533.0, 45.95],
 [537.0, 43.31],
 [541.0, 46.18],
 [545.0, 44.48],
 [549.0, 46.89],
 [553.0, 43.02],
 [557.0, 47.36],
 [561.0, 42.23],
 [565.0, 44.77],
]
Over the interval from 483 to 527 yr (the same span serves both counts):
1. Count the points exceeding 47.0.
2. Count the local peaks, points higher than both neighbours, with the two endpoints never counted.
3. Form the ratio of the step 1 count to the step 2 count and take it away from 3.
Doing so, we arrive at 3.0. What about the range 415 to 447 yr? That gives -0.5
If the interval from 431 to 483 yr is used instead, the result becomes 0.5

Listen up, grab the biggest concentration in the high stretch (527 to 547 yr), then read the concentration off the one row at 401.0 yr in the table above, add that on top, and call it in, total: 97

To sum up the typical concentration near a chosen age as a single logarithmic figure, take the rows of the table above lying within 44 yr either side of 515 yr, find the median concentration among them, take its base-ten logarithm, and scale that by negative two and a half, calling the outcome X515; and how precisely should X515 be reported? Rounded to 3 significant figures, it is -4.10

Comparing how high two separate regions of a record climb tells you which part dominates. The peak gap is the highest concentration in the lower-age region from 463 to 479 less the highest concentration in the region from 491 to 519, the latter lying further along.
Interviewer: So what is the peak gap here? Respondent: 1.3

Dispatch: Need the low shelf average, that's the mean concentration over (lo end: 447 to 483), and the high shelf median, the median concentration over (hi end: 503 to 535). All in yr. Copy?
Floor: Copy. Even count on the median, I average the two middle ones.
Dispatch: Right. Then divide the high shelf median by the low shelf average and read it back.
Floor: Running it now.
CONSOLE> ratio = 1.00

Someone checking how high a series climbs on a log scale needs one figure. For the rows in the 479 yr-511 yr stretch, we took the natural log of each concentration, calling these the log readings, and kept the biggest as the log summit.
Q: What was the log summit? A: 3.83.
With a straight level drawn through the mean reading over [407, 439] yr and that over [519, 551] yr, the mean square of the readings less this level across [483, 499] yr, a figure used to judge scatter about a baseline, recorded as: 59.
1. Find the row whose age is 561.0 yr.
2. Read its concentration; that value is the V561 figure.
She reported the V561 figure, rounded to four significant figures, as 42.23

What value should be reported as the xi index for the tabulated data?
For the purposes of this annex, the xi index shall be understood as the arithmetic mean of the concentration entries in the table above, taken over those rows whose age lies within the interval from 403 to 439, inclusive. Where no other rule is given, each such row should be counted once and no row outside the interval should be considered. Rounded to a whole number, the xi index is 49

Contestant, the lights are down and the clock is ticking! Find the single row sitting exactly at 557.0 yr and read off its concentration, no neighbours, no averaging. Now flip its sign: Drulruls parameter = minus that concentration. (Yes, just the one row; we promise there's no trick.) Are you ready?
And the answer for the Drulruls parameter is -47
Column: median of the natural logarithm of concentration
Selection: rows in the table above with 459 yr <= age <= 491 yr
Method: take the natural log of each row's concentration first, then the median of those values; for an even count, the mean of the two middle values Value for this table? 3.76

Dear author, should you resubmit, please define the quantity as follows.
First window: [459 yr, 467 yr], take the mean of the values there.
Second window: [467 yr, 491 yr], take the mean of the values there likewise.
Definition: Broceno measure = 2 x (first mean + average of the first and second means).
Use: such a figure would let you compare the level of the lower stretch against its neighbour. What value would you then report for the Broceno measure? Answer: 176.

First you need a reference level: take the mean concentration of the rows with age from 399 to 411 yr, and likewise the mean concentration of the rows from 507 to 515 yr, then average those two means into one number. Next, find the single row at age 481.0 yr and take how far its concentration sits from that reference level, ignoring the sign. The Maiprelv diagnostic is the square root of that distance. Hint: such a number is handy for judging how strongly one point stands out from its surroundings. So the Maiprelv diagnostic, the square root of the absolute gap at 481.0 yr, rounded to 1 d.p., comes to 2.4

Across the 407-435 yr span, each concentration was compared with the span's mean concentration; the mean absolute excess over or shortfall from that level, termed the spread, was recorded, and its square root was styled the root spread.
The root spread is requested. 1.24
